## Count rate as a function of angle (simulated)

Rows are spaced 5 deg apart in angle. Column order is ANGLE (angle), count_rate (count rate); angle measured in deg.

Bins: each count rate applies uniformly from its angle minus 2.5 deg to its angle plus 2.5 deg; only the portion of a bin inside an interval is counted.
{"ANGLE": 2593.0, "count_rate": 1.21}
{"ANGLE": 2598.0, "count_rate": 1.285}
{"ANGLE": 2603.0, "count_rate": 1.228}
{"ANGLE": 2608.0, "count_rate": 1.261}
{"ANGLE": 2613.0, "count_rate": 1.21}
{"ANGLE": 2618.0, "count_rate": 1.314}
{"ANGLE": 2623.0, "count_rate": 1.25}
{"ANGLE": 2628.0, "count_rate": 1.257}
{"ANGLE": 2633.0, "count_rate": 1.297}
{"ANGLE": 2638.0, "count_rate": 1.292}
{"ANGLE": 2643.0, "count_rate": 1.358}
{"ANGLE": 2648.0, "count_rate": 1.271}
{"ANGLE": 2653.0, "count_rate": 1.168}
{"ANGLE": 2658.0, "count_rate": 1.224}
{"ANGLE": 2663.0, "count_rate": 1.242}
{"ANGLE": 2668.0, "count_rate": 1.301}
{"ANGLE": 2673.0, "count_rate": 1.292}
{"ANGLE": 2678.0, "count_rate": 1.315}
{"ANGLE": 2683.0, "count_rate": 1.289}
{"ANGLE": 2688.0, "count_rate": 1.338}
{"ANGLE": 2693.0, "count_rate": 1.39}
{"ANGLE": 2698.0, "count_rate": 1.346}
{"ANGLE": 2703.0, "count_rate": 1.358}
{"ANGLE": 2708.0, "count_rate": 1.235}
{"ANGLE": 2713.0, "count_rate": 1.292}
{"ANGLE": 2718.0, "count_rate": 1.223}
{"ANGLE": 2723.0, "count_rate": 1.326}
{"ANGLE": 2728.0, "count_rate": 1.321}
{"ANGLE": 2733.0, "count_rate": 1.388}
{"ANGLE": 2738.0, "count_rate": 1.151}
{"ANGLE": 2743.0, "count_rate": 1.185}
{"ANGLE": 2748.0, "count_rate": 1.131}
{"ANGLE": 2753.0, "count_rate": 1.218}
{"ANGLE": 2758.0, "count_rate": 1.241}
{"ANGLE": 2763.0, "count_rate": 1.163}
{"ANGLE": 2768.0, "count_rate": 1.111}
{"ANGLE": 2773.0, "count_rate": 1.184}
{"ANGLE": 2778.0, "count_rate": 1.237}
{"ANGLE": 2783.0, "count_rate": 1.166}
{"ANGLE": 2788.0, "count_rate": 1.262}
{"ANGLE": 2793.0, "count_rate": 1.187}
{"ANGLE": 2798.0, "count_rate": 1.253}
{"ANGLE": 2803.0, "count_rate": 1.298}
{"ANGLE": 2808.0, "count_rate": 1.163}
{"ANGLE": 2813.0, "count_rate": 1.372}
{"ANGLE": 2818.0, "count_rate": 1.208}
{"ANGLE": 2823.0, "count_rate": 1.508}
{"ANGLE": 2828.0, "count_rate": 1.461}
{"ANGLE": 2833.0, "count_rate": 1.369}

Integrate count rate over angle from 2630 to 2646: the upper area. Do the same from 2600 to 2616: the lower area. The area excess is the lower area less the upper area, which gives -1.2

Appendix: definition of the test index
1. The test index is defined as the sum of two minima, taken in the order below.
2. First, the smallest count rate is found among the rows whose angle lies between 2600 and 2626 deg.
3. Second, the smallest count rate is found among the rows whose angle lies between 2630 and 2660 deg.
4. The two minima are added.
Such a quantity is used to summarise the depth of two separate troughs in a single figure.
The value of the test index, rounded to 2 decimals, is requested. 2.38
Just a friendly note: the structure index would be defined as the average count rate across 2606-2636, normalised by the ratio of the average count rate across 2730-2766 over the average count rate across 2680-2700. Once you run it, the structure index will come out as 1.40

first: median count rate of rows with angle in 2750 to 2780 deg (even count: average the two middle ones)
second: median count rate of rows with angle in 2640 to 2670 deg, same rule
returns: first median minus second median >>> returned -0.06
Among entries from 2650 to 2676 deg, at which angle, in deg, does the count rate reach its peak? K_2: 2668.0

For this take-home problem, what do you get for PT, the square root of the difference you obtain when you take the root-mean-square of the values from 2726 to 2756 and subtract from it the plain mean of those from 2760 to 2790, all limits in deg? 0.221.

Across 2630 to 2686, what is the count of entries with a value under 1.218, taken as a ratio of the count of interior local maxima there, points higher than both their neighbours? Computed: 0.33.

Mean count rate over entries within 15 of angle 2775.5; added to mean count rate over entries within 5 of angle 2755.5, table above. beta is 2.42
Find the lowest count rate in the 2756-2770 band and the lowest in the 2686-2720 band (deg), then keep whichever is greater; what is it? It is 1.22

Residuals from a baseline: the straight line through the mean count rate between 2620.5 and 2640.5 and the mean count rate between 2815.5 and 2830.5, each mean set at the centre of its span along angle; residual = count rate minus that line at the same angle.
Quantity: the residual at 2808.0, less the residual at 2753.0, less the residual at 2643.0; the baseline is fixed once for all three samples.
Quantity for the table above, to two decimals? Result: -0.17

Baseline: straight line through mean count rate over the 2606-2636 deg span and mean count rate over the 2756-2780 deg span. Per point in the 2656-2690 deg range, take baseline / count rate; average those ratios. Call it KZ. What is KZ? 0.96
